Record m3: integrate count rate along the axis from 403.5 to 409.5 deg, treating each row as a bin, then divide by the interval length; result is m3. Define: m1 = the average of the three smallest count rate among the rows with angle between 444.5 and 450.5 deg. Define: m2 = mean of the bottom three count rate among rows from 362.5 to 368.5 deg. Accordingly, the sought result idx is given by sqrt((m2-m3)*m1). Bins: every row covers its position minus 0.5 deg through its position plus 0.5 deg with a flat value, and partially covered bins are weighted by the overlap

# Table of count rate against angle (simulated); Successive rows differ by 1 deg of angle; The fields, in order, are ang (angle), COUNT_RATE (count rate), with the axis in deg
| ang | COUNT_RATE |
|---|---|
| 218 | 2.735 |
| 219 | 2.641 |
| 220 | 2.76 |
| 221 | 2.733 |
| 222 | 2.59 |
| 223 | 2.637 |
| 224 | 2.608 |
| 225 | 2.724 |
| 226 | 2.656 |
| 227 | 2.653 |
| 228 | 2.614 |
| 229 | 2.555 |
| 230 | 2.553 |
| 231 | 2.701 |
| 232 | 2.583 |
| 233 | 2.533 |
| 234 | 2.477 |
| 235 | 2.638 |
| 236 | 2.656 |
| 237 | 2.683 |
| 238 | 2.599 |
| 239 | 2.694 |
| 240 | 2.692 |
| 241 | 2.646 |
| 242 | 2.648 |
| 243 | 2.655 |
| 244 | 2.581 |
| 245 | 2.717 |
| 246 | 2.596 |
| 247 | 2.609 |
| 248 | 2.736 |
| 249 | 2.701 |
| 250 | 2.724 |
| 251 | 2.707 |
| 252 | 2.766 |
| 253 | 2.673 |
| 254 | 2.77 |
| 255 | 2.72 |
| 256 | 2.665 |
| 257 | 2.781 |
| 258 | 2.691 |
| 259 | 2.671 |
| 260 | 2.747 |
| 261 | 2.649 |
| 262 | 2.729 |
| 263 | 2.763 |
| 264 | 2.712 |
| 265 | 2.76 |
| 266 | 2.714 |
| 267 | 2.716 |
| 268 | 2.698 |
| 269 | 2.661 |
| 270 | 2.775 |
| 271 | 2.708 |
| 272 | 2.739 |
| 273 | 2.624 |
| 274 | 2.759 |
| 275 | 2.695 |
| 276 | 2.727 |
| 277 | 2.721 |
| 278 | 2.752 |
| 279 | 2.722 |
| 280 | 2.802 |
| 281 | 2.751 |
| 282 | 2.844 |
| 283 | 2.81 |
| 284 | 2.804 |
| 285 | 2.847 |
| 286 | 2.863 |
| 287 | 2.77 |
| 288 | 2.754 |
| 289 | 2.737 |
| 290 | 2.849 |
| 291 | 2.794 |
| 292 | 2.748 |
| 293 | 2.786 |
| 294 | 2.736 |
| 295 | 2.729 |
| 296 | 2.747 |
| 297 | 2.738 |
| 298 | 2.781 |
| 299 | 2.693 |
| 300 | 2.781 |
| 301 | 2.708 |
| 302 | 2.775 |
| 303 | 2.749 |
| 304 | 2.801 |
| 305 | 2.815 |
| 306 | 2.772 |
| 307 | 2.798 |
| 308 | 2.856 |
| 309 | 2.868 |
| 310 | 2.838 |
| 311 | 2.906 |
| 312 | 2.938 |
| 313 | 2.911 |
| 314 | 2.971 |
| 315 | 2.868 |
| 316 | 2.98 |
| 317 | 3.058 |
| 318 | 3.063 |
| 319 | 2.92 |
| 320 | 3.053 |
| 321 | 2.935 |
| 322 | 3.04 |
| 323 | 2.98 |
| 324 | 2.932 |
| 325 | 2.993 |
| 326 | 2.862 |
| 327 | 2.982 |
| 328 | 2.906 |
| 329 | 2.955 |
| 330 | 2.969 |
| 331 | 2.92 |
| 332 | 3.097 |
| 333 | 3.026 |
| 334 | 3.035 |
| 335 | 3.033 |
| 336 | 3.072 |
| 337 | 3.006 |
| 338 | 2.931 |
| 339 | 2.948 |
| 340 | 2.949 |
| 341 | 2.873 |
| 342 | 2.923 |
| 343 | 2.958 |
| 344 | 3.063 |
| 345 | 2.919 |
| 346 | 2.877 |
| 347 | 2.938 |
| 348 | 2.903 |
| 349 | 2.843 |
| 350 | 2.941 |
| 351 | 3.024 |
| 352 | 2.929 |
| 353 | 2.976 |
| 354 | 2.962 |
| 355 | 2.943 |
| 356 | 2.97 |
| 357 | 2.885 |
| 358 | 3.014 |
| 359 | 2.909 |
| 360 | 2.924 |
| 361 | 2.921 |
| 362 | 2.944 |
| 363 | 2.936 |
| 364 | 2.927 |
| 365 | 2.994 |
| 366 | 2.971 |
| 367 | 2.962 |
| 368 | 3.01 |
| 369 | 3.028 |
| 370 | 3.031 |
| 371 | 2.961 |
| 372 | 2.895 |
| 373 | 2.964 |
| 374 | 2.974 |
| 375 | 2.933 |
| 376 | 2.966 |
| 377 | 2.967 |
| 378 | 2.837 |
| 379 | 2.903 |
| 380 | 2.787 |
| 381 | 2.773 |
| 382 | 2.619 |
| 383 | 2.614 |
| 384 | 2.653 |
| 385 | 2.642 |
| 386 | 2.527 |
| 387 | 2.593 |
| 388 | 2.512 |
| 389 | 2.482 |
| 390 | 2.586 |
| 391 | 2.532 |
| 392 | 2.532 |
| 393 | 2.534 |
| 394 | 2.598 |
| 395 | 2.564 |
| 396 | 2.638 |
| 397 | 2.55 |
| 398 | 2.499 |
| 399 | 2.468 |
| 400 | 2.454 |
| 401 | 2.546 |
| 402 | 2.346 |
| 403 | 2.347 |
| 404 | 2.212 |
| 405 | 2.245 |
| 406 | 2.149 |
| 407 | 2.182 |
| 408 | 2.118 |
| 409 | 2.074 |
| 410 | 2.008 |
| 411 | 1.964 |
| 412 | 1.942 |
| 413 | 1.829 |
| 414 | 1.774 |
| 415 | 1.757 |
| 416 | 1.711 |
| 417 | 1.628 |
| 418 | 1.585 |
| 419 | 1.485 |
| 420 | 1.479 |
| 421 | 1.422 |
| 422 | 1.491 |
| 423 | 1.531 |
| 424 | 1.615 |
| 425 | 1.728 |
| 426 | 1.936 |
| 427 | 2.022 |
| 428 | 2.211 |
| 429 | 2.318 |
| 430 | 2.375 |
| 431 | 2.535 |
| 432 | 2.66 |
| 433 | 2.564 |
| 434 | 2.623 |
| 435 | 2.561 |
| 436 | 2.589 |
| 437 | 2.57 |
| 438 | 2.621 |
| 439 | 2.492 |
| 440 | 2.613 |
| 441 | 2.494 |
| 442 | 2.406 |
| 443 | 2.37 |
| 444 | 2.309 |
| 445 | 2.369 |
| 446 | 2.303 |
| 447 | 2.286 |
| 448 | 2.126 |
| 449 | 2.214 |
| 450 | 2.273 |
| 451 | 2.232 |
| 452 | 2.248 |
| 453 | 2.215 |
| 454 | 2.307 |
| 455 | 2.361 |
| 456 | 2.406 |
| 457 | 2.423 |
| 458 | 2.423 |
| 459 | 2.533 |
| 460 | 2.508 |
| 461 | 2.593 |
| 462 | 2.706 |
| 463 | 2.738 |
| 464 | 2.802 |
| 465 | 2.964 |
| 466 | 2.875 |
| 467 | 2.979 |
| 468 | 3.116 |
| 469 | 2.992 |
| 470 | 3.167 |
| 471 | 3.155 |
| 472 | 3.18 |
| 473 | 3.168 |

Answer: 1.3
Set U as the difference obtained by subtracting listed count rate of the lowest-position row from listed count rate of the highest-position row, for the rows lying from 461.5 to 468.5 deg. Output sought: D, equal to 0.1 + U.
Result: 0.51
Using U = 0.41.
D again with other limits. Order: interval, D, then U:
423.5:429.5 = 0.80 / 0.70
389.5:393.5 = 0.05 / -0.05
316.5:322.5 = 0.08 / -0.02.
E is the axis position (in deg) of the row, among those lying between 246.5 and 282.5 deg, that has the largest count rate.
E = 282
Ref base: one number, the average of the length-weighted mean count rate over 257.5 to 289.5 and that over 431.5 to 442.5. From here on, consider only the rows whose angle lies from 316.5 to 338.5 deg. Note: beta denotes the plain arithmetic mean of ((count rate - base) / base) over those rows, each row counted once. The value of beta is 0.13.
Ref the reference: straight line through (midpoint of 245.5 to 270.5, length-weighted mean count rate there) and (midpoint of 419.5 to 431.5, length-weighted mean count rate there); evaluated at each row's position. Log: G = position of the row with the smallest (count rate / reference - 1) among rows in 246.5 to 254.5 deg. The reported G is 247 deg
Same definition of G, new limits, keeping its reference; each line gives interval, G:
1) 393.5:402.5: 402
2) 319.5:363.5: 326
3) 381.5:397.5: 389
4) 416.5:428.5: 421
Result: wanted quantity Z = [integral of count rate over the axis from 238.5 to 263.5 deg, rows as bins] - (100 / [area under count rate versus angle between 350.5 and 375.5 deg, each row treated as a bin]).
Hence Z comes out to 66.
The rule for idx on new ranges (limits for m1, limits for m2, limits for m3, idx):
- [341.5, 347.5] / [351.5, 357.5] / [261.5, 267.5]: 0.7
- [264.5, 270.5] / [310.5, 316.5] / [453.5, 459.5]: 1.1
